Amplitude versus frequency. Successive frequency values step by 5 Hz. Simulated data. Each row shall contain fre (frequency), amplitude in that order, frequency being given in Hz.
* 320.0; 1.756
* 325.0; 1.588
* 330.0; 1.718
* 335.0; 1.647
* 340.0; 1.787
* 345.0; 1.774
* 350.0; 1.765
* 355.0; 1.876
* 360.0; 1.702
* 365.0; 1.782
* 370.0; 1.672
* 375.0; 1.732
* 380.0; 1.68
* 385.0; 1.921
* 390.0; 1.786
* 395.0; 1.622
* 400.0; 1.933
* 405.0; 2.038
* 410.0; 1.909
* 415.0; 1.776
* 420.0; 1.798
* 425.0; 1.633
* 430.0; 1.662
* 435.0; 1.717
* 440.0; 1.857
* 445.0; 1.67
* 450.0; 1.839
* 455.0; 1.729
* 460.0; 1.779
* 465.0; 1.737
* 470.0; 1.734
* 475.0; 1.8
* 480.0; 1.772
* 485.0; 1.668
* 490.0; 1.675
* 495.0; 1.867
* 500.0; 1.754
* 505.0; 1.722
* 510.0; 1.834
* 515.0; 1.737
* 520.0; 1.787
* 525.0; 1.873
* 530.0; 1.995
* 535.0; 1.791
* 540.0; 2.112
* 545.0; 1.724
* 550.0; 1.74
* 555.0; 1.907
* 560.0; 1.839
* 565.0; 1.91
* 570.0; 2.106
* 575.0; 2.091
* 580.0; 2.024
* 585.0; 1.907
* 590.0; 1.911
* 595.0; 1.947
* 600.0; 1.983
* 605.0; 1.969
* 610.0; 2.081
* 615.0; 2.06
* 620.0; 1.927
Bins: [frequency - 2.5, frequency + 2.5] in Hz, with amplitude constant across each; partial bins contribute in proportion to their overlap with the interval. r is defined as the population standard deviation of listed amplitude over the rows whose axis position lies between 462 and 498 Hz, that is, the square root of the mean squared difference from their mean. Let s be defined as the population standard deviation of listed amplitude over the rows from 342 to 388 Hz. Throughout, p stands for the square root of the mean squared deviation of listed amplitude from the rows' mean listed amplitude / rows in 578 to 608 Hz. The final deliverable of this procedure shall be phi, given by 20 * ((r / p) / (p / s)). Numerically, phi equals 62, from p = 0.041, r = 0.065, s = 0.080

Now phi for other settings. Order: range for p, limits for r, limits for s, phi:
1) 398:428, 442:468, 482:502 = 5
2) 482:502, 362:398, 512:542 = 38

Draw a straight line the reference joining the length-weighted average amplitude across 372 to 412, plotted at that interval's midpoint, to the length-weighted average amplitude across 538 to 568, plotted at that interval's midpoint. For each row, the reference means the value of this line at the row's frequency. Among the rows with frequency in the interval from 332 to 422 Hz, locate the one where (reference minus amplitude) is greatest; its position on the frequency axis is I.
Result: 395.0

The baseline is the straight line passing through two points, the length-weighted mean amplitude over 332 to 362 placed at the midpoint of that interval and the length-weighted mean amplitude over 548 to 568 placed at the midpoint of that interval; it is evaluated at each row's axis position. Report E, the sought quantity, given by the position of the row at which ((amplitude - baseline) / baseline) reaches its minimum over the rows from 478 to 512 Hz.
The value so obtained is 485.0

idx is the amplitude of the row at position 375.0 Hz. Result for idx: 1.732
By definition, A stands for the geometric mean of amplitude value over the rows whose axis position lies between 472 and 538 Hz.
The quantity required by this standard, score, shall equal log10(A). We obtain 0.252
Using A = 1.79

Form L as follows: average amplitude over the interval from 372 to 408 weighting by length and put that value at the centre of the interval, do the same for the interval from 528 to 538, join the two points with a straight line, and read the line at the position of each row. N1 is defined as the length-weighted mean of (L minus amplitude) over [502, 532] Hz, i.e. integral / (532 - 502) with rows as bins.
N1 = 0.07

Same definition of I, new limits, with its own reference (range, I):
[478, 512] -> 485.0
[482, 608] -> 485.0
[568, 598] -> 585.0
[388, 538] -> 395.0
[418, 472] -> 425.0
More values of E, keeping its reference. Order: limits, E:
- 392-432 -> 425.0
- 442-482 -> 445.0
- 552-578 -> 560.0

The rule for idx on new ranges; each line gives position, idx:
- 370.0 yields 1.672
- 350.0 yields 1.765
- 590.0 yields 1.911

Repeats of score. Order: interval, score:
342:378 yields 0.245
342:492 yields 0.247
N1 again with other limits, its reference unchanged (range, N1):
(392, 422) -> -0.02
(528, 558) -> 0.03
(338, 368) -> 0.01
